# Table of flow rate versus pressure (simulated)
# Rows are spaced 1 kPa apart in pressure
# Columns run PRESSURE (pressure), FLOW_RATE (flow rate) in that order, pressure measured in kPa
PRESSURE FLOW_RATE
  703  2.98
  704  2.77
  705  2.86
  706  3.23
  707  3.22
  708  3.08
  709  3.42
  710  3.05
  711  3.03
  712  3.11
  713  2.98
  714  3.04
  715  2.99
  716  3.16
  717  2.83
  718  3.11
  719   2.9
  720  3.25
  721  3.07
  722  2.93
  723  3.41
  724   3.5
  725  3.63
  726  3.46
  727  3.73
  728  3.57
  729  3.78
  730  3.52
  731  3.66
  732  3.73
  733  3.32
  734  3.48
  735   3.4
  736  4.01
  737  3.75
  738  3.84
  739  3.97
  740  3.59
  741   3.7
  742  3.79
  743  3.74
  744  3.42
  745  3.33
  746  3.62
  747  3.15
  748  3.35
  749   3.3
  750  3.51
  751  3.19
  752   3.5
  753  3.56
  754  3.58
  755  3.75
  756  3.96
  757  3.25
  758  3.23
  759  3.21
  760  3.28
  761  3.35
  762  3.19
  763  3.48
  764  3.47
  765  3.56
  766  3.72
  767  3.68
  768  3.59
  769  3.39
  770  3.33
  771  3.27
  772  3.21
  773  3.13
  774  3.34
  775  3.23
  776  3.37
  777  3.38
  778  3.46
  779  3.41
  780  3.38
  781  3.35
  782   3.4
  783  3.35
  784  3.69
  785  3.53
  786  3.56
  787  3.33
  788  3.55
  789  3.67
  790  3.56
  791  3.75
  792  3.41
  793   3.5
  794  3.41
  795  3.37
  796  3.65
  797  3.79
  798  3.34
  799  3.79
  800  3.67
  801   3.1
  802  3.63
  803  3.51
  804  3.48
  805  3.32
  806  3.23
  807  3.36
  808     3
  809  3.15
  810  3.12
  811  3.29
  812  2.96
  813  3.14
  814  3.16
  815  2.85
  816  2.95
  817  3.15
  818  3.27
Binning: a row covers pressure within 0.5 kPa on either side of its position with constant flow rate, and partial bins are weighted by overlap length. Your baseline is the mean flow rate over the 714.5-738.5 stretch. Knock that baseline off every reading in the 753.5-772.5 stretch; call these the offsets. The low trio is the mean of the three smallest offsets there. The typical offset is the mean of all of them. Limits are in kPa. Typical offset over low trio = -0.1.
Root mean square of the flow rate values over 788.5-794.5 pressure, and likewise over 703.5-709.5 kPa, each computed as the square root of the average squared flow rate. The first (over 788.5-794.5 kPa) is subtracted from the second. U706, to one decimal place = -0.4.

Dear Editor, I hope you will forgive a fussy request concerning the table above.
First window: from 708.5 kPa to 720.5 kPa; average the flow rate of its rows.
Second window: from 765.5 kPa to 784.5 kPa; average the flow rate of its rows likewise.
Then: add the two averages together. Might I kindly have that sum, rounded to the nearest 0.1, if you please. 6.5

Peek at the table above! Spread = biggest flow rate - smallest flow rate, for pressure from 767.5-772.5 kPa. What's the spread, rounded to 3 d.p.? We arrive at 0.380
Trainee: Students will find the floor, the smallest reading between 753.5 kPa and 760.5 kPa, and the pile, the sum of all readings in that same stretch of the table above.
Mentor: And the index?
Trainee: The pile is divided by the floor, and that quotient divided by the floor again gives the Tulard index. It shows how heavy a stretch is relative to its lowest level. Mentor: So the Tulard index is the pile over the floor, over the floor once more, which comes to 2.35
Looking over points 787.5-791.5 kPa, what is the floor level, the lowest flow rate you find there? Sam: 3.55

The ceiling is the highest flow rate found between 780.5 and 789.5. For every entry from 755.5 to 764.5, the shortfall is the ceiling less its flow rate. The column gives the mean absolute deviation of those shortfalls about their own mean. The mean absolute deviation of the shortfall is 0.17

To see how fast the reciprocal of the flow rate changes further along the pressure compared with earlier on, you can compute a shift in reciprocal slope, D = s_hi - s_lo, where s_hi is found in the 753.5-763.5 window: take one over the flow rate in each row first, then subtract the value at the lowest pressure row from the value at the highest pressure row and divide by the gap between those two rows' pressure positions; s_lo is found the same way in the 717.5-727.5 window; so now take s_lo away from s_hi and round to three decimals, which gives 0.007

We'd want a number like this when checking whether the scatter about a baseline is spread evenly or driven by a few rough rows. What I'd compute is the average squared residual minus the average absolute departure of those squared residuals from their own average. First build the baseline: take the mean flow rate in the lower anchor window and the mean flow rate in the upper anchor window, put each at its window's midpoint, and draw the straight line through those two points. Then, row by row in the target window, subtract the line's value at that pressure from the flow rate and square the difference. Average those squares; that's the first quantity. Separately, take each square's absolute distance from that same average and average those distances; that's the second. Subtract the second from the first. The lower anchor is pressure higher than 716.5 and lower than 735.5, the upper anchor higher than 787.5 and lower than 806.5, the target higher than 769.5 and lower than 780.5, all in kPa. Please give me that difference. 0.004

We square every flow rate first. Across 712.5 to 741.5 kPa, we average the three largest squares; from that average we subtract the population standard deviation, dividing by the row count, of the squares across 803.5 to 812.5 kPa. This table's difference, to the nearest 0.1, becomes 14.5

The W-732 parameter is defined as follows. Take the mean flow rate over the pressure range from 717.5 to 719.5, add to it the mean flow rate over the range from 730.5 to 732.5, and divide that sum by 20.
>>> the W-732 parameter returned 0.335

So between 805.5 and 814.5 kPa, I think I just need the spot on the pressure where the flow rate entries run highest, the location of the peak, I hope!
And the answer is 807 kPa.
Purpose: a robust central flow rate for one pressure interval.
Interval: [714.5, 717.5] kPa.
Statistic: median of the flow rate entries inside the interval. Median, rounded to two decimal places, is 2.99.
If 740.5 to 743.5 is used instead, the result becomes 3.74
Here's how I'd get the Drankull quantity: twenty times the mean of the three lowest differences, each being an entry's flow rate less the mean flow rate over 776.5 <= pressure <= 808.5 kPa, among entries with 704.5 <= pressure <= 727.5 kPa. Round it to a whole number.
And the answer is -12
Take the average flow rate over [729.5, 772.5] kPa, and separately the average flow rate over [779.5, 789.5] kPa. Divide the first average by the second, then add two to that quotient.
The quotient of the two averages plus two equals 3.01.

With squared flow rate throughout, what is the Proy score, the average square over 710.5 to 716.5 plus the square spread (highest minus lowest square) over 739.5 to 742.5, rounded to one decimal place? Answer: 10.8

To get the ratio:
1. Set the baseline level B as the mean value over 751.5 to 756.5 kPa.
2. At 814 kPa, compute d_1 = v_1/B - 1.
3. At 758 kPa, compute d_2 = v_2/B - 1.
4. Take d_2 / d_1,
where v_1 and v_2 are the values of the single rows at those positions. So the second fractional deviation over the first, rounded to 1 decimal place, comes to 0.9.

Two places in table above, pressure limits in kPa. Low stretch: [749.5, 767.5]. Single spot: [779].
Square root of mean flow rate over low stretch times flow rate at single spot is 3.44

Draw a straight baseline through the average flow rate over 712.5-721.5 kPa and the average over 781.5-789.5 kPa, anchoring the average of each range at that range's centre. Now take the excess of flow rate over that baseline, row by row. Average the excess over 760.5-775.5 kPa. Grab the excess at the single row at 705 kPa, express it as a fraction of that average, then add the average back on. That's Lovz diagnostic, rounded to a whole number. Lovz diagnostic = -14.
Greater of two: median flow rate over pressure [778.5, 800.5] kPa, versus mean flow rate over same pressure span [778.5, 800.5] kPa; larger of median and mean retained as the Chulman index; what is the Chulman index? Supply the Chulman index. 3.52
